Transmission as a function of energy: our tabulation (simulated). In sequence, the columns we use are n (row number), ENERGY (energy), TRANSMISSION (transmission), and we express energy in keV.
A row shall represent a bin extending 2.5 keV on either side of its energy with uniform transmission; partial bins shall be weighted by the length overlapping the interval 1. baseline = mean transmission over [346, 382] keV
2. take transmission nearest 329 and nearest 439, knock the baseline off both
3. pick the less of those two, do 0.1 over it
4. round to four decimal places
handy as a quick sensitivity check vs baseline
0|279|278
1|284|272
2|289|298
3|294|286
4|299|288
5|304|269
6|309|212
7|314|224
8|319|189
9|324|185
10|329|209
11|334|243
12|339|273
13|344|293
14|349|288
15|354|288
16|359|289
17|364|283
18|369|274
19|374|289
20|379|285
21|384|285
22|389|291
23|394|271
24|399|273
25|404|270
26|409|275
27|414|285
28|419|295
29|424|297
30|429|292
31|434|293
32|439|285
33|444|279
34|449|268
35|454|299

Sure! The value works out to -0.0013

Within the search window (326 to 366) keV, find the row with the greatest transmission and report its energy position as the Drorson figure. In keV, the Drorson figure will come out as 344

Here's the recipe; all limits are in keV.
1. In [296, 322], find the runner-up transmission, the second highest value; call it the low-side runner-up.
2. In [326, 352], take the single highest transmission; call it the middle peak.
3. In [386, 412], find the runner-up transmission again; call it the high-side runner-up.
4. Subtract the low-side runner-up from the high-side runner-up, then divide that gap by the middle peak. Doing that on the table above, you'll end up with 0.020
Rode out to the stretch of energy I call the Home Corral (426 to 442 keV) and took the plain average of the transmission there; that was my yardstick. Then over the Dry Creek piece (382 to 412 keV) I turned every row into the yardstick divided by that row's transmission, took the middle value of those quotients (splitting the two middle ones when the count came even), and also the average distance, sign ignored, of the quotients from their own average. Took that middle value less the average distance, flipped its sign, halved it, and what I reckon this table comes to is -0.516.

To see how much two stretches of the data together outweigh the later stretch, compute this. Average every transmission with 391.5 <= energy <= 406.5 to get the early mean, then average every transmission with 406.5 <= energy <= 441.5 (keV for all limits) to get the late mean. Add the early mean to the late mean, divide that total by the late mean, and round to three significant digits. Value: 1.94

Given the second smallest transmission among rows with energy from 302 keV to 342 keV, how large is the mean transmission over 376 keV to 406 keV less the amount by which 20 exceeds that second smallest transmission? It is 448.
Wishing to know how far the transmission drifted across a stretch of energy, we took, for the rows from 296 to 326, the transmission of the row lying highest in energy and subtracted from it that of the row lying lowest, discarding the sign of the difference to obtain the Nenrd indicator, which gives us 103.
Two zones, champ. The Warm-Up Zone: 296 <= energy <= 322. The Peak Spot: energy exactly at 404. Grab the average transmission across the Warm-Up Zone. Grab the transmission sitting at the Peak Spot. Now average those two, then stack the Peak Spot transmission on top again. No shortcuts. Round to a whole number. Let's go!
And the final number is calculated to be 523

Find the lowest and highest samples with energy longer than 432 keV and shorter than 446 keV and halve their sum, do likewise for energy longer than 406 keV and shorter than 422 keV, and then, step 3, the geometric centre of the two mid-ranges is 285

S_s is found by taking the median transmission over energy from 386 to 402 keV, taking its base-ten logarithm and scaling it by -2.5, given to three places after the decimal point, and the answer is -6.090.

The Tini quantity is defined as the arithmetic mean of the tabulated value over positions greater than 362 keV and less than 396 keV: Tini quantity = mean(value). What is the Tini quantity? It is 283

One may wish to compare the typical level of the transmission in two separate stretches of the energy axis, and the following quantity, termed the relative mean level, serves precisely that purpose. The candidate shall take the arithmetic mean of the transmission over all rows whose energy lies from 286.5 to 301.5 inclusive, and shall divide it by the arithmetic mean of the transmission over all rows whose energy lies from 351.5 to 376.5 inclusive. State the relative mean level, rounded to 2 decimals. 1.02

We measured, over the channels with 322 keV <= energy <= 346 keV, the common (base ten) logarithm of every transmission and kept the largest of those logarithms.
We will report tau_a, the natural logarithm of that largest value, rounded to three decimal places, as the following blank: 0.903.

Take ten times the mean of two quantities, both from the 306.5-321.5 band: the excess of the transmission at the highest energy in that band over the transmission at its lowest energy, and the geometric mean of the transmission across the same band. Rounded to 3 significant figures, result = 924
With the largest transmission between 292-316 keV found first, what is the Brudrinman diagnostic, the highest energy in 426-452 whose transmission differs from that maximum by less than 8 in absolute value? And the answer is 439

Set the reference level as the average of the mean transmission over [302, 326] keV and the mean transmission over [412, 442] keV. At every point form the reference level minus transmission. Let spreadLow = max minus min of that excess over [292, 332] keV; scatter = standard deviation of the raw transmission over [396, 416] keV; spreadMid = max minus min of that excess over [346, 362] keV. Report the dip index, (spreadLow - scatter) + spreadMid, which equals 98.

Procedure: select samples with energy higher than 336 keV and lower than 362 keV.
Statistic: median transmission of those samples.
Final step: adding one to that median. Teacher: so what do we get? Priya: 289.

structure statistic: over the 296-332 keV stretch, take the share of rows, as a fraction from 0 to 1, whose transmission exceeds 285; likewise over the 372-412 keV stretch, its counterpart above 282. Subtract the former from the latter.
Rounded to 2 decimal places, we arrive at 0.36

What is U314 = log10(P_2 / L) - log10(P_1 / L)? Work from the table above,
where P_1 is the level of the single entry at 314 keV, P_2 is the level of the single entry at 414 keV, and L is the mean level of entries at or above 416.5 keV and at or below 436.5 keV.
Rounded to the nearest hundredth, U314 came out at 0.10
